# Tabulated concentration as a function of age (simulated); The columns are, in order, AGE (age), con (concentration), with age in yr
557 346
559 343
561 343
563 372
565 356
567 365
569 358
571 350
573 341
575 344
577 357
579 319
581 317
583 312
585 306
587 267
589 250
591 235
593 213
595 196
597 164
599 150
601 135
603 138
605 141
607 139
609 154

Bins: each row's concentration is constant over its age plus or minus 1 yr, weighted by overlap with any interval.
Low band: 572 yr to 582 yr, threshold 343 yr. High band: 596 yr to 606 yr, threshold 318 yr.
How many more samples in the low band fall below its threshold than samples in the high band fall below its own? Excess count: -2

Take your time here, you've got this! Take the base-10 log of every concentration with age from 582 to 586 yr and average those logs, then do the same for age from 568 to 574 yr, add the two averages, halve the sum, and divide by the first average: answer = 1.01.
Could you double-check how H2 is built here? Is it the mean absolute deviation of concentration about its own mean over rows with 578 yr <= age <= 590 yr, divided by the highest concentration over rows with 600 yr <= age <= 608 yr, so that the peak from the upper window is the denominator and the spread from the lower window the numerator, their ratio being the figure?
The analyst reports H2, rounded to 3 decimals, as 0.173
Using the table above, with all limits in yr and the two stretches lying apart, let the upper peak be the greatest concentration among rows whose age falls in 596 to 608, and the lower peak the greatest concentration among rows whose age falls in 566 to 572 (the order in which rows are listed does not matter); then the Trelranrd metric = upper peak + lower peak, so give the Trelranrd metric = 529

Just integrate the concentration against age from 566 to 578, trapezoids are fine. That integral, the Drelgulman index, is 4230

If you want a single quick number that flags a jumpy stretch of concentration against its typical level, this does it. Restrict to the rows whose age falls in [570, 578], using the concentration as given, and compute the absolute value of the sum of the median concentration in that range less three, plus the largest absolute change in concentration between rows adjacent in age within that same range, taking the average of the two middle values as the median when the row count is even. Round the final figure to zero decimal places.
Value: 357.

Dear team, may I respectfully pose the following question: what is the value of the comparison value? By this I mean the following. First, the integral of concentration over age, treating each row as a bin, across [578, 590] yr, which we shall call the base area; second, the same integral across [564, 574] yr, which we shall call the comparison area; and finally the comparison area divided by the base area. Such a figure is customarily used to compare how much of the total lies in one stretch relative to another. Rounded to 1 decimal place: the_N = 1.0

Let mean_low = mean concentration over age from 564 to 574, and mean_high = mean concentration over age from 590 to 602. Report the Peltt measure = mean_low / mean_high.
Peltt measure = 1.94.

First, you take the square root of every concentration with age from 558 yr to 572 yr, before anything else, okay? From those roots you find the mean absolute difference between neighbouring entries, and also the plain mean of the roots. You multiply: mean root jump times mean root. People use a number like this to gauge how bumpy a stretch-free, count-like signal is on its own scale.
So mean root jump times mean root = 5.7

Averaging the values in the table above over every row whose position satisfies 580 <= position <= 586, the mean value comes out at 312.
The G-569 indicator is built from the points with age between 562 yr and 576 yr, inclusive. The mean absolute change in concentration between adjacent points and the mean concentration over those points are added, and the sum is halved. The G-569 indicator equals 182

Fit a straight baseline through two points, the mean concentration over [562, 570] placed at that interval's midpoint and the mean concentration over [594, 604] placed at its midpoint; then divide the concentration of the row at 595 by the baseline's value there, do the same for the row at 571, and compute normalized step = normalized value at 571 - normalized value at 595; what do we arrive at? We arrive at -0.024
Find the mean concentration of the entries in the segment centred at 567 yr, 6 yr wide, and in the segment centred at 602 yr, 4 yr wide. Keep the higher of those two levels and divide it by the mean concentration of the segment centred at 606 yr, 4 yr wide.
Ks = 2.57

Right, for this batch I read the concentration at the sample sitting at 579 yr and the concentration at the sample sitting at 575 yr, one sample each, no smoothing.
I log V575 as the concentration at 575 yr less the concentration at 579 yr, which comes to 25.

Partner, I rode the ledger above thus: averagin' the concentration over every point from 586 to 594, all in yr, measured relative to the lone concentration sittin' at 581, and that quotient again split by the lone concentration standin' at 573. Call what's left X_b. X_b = 0.0022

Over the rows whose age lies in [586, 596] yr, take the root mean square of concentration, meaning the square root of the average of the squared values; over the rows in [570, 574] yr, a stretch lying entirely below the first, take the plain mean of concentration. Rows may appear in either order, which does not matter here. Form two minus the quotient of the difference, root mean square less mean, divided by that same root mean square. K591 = 2.48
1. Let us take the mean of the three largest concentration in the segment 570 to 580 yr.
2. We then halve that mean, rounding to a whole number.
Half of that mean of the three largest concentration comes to 175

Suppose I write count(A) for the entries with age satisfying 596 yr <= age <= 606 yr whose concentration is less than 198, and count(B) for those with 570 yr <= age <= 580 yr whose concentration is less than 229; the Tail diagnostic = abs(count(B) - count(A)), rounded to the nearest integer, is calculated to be 5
